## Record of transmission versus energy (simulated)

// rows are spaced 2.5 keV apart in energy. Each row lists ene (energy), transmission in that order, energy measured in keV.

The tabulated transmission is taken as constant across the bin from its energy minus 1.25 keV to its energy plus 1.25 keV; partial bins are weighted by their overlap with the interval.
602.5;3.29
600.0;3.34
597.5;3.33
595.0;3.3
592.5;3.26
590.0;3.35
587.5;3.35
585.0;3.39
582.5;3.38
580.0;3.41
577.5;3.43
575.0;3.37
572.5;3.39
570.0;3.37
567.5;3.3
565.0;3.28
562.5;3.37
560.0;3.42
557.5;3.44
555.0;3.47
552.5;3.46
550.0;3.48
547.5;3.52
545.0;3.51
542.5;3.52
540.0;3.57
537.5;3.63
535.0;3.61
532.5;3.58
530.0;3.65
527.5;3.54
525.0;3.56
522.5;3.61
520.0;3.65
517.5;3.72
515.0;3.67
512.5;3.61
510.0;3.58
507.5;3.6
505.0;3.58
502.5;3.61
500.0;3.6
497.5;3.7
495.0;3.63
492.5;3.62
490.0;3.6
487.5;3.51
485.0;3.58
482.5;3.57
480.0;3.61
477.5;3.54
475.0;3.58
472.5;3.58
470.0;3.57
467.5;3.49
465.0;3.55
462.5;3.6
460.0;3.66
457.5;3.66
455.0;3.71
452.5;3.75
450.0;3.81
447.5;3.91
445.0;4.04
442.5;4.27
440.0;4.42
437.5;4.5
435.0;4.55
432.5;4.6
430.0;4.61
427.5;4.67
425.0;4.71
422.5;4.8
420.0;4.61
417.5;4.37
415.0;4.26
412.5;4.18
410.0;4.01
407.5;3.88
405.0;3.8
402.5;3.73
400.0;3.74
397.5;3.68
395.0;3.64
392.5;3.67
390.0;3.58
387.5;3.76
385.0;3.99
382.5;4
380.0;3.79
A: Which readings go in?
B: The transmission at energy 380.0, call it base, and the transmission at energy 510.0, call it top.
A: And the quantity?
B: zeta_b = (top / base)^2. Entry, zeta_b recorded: 0.89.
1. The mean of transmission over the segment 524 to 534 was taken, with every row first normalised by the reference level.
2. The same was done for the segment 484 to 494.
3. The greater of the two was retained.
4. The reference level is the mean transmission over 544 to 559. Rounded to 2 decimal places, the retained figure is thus 1.03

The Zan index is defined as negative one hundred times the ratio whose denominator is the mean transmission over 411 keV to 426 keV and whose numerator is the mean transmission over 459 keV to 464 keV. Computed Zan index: -81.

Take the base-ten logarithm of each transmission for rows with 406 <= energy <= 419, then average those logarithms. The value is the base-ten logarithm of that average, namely -0.210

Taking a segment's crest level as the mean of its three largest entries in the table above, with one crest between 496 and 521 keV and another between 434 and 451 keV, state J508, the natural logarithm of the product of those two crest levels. 2.81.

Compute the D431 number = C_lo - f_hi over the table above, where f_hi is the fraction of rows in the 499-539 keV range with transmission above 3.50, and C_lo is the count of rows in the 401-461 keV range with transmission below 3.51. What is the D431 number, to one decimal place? -1.0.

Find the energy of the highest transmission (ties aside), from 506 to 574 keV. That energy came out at 517.5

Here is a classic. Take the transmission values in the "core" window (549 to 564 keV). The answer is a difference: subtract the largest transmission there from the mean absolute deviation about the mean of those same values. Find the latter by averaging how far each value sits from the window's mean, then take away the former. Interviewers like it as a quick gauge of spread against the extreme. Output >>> -3.45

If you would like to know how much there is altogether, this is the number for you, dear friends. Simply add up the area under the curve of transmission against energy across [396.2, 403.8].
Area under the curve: 28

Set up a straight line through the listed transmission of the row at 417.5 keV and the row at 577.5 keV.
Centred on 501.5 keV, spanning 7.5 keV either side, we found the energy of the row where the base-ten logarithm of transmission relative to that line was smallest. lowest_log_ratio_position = 500.0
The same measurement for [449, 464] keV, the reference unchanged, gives 462.5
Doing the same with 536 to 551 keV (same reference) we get 542.5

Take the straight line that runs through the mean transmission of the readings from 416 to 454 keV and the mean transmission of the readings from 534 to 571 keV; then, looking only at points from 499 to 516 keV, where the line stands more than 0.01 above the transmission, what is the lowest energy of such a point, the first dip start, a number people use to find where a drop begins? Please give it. 500.0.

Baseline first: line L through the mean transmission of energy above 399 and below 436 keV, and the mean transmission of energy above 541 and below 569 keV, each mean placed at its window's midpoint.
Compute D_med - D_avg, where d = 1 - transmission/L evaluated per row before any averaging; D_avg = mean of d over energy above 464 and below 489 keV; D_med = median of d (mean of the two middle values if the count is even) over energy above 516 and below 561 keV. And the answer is -0.099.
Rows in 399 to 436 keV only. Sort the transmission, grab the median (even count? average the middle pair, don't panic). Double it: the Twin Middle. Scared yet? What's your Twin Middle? 8.7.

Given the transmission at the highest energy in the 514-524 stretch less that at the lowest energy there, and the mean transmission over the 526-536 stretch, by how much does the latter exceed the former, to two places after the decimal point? 3.65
